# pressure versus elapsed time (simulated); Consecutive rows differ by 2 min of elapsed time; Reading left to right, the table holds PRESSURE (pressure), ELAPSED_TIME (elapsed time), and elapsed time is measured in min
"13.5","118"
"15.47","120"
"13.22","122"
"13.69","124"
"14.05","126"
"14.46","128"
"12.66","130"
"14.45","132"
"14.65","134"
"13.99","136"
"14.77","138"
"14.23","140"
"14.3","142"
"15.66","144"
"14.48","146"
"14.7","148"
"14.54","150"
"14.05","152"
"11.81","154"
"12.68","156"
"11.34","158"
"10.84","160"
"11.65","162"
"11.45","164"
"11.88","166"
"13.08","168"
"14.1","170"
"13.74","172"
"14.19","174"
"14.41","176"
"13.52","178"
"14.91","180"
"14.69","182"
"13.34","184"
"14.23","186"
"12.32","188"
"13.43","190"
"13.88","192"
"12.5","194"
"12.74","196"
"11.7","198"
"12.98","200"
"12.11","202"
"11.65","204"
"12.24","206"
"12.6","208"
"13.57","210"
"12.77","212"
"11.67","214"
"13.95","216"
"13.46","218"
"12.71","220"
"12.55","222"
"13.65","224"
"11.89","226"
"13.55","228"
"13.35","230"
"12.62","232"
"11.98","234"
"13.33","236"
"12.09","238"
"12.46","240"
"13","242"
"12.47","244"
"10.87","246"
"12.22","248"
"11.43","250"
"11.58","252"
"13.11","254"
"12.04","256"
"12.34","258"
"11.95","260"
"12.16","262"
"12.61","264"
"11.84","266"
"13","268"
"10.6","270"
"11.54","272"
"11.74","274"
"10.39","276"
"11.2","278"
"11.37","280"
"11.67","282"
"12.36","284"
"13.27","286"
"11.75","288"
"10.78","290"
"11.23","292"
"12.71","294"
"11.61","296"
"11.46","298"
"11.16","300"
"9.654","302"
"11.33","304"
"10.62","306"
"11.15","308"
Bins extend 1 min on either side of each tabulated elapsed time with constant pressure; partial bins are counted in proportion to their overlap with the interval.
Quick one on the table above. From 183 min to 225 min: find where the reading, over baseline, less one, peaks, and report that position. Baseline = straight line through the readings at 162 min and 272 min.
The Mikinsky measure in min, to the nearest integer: 186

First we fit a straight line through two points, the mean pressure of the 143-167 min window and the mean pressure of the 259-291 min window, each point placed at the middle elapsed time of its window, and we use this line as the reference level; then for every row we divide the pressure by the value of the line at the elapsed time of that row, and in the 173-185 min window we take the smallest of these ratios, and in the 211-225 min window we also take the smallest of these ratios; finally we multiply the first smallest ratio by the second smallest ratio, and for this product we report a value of 1.00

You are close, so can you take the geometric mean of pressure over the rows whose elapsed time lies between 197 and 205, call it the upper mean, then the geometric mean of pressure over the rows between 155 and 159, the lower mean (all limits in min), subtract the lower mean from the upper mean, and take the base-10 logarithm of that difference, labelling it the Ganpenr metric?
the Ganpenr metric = -1.0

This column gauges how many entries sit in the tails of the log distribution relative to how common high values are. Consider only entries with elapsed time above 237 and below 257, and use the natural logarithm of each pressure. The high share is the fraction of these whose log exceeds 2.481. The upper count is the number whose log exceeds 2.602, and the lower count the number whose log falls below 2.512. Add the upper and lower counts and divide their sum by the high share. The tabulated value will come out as 8.6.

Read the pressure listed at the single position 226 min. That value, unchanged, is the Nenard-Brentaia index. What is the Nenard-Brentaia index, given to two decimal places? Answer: 11.89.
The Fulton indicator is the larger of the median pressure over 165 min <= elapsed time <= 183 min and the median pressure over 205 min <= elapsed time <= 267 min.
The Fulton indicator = 14.10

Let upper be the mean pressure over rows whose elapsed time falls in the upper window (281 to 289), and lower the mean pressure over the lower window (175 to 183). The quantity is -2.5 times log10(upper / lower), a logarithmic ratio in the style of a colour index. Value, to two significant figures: 0.17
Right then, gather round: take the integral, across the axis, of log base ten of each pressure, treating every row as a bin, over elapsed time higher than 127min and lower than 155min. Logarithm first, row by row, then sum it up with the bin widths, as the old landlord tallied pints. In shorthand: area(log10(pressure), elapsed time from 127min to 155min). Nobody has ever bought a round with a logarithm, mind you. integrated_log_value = 32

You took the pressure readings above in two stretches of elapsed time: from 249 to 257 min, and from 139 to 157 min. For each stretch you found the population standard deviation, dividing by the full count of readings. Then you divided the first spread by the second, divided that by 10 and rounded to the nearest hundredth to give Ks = 0.06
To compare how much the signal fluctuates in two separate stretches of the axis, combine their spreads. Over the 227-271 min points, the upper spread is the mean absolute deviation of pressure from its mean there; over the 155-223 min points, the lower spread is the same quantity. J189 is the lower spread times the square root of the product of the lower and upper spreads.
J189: 0.64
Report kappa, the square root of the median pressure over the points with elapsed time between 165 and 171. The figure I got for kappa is 3.62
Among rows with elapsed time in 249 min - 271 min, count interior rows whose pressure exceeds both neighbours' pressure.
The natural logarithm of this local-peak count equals 1.4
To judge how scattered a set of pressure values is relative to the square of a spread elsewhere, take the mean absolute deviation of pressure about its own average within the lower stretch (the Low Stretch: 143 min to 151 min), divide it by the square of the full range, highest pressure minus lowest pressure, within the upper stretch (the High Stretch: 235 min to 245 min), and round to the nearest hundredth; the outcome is 0.27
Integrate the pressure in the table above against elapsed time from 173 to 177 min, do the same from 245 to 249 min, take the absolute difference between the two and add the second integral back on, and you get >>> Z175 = 57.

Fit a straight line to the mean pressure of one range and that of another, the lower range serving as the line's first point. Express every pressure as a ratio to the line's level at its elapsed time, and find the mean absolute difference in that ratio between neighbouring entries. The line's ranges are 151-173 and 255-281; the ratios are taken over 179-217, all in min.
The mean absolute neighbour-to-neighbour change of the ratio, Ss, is 0.079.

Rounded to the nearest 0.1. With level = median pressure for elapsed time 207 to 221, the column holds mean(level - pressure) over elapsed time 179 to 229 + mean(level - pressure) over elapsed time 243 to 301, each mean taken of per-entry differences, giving 0.7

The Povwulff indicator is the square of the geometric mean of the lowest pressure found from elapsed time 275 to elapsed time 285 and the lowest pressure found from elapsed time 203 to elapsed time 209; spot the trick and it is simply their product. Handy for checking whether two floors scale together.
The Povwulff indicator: 121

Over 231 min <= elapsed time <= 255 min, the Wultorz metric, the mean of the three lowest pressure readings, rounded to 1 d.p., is 11.3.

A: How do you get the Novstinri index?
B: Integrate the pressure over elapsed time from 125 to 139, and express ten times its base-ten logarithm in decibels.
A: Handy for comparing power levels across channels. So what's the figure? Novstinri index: 23.0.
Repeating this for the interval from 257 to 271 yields 22.3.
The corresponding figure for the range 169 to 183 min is 23.0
